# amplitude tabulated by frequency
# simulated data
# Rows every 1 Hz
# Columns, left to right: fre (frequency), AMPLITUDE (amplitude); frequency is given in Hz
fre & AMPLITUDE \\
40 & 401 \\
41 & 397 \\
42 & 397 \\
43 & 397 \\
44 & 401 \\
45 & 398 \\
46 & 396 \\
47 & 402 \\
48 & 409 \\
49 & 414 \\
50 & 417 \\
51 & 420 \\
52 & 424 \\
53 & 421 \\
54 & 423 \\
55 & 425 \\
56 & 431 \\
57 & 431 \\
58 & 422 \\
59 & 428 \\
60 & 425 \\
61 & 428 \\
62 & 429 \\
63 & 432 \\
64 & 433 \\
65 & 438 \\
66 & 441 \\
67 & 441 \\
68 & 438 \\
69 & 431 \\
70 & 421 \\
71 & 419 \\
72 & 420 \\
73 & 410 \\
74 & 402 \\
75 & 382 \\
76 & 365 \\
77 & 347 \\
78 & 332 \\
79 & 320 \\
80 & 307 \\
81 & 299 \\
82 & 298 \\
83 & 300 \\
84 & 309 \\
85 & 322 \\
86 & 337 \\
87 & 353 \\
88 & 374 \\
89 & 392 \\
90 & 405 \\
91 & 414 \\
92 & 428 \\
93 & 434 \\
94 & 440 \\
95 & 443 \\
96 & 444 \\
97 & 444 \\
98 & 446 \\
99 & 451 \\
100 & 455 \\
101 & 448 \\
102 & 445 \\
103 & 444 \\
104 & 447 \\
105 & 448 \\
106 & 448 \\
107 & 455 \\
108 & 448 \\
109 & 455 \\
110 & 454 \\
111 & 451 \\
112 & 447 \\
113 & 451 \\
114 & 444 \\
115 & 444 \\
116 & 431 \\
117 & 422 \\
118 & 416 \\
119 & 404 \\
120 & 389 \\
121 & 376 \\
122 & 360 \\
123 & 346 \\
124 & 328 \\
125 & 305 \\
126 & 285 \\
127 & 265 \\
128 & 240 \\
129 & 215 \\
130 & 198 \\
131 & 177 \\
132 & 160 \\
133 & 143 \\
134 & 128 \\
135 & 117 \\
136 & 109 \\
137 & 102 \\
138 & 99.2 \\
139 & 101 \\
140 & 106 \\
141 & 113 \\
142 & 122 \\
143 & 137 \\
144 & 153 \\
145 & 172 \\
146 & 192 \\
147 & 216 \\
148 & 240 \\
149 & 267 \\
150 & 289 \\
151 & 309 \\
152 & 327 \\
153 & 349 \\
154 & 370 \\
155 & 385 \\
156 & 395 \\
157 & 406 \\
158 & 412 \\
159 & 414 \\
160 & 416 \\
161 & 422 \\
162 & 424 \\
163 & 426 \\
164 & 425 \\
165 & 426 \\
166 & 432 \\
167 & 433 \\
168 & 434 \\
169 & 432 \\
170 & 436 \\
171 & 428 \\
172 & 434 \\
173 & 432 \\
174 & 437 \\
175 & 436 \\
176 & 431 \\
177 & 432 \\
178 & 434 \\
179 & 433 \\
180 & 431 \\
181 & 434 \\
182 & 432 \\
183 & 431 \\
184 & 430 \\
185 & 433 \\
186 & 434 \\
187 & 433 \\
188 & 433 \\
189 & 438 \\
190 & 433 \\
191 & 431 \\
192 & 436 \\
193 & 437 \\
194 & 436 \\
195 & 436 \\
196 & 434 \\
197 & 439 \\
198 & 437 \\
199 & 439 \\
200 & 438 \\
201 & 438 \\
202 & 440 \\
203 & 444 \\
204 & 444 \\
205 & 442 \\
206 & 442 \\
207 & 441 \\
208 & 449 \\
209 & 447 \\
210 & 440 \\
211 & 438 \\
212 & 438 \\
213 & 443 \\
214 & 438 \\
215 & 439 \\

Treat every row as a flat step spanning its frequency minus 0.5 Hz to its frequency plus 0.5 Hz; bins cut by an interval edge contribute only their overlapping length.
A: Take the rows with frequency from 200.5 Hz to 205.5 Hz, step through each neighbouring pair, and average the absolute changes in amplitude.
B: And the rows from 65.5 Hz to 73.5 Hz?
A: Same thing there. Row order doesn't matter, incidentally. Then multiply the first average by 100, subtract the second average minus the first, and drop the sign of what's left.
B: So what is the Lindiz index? 197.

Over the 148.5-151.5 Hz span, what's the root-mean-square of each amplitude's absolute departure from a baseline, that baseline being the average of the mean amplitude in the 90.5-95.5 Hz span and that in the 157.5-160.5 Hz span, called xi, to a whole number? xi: 136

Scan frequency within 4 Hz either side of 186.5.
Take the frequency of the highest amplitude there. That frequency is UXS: 189 Hz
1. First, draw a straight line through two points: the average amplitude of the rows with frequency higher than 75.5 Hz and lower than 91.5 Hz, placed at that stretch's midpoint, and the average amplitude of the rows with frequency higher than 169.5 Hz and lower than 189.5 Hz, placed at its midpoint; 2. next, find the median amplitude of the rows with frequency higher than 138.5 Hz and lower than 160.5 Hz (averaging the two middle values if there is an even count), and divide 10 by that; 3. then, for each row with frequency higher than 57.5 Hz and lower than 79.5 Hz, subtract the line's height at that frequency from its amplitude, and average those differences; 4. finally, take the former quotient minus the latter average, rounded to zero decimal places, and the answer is -81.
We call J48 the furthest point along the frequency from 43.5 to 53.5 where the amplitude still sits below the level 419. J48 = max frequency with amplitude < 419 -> 50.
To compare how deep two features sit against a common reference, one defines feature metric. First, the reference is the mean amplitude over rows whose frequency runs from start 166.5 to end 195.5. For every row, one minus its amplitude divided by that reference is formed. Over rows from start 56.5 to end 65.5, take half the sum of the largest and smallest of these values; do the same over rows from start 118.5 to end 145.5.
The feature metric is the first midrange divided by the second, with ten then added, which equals 10.0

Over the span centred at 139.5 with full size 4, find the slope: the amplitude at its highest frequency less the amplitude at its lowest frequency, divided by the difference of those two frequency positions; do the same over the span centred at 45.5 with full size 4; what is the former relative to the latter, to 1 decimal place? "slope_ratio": 13.8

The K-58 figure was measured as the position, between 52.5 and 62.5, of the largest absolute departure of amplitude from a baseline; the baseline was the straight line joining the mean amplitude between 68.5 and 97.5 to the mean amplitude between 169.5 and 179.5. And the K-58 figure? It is 56 Hz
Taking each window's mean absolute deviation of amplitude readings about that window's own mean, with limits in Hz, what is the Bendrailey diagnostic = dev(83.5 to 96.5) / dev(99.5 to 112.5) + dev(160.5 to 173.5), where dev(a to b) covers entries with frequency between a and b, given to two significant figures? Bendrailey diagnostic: 16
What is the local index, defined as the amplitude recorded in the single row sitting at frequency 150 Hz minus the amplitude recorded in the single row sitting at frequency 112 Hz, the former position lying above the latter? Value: -158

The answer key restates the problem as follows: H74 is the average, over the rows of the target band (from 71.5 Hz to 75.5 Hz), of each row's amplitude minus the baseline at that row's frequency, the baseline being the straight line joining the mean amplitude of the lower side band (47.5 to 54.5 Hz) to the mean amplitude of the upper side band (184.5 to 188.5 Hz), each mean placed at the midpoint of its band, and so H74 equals -17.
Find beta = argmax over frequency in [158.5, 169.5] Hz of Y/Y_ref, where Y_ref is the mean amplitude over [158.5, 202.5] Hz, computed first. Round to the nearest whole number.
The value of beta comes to 168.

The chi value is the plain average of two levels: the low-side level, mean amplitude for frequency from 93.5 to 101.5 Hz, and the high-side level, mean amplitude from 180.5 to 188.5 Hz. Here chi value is 439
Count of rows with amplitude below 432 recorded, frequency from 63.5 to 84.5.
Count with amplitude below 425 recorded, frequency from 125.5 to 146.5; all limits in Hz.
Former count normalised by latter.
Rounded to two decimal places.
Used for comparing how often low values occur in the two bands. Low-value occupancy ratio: 0.76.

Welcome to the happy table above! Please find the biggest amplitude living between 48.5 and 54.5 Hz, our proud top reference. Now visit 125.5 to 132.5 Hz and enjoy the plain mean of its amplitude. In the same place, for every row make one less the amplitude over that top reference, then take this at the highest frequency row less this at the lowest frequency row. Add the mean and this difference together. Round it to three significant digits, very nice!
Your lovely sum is 220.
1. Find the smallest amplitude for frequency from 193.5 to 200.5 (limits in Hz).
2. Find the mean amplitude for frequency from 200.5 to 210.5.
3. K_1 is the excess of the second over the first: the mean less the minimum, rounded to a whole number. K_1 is 9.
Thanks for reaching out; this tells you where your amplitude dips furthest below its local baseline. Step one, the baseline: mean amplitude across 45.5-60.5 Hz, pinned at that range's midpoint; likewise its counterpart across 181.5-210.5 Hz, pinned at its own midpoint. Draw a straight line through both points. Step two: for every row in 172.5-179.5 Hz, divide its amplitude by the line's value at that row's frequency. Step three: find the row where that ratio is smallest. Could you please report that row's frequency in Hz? 176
